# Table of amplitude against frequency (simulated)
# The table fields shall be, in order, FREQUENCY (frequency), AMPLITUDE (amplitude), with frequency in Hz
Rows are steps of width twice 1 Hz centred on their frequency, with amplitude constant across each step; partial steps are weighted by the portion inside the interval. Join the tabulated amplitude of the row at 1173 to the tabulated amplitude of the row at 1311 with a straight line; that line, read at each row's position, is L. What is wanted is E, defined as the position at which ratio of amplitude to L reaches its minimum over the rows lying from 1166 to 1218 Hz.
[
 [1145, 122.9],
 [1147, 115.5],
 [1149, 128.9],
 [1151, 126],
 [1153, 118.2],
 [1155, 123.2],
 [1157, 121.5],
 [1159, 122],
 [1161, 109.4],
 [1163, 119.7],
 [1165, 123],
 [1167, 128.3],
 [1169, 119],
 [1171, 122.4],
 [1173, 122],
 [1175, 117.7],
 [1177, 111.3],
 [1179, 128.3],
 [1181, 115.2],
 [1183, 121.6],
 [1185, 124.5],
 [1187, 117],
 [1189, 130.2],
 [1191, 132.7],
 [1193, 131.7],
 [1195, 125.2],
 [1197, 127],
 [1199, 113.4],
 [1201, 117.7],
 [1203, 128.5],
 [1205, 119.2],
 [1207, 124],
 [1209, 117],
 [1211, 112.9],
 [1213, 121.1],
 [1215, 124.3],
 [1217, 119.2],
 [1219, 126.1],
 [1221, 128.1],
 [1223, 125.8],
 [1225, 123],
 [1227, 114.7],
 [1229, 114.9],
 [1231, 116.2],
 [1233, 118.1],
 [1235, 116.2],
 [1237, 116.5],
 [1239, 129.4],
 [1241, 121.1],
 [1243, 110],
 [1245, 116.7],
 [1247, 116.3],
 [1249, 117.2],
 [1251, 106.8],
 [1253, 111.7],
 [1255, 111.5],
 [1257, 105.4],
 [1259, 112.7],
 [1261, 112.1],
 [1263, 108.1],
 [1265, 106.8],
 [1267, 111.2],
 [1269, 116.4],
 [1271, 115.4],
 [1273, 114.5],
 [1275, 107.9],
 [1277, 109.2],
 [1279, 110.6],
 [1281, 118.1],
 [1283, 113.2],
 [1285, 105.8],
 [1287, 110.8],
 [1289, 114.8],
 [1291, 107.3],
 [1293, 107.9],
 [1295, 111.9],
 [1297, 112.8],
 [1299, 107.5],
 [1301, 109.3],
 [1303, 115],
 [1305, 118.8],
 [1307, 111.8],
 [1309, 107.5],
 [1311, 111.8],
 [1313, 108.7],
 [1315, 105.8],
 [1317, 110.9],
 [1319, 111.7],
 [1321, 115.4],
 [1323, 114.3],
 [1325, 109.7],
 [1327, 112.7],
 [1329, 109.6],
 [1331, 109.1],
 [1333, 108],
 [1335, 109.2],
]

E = 1177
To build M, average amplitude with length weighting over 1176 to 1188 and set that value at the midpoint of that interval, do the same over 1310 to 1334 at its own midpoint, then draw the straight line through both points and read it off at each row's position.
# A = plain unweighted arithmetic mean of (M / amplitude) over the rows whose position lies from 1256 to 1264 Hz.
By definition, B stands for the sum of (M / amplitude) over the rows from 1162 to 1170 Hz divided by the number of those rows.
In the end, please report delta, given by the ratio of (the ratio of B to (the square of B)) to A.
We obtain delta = 0.97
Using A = 1.05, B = 0.99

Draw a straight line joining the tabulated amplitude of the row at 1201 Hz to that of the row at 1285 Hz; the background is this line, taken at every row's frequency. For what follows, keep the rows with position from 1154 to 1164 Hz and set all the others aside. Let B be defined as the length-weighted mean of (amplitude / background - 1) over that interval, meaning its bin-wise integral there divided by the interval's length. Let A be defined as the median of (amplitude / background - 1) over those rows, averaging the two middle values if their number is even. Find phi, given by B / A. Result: 1.9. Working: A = -0.02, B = -0.04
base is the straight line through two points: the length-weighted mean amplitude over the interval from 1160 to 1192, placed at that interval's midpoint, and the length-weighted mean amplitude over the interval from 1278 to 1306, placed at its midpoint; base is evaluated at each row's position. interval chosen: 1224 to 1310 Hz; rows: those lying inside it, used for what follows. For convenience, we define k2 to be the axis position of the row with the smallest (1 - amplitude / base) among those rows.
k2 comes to 1239 Hz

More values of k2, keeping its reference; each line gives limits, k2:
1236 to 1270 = 1239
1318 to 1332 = 1321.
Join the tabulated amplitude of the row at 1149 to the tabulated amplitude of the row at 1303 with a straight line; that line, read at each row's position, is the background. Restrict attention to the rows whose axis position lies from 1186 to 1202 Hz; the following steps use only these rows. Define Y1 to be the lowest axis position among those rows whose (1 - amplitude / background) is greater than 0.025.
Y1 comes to 1187 Hz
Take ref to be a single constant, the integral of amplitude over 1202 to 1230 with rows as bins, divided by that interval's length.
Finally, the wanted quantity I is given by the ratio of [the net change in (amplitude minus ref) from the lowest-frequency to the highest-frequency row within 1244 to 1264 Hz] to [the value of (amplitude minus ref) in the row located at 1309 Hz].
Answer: 0.6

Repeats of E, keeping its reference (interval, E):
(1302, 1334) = 1315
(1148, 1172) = 1161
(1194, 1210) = 1199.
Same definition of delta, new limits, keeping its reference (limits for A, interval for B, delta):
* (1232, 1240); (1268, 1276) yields 1.03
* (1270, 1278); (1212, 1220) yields 1.02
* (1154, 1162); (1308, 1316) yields 0.95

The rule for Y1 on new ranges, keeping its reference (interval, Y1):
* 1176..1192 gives 1177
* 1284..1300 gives 1285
